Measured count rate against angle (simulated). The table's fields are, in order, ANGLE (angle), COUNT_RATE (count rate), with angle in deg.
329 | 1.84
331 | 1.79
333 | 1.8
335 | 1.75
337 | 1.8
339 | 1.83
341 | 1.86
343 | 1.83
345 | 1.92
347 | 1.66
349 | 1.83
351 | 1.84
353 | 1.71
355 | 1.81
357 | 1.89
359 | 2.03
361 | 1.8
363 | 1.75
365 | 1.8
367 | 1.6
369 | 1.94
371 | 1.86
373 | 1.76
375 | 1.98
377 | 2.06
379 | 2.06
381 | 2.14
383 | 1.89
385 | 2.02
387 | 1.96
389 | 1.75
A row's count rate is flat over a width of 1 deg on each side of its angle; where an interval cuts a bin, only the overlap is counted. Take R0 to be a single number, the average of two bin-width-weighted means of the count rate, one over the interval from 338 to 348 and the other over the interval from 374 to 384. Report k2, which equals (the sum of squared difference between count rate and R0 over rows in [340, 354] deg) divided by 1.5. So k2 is 0.095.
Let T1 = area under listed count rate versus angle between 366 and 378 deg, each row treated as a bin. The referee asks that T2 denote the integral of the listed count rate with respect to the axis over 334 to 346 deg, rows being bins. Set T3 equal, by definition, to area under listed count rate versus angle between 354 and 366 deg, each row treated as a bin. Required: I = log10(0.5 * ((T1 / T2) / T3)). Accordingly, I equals -1.64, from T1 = 22.40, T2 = 22.0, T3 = 22.2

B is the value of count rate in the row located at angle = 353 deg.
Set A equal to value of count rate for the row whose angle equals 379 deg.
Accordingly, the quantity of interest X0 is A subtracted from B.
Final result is -0.35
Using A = 2.06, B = 1.71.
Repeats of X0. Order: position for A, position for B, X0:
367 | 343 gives 0.23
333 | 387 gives 0.16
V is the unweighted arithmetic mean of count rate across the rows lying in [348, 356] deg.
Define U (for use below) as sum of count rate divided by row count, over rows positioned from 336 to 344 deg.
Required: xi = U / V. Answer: 1.02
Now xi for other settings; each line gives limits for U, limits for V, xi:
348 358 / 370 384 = 0.92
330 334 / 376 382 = 0.86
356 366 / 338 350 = 1.02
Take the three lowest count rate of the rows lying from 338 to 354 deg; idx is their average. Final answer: 1.73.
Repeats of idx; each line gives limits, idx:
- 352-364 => 1.75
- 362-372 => 1.72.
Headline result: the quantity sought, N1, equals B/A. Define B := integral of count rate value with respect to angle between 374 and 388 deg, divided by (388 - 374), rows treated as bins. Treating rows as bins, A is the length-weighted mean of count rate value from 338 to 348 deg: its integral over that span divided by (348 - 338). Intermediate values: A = 1.82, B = 2.02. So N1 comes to 1.11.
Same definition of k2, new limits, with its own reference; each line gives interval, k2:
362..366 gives 0.030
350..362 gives 0.062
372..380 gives 0.045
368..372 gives 0.003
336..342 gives 0.018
